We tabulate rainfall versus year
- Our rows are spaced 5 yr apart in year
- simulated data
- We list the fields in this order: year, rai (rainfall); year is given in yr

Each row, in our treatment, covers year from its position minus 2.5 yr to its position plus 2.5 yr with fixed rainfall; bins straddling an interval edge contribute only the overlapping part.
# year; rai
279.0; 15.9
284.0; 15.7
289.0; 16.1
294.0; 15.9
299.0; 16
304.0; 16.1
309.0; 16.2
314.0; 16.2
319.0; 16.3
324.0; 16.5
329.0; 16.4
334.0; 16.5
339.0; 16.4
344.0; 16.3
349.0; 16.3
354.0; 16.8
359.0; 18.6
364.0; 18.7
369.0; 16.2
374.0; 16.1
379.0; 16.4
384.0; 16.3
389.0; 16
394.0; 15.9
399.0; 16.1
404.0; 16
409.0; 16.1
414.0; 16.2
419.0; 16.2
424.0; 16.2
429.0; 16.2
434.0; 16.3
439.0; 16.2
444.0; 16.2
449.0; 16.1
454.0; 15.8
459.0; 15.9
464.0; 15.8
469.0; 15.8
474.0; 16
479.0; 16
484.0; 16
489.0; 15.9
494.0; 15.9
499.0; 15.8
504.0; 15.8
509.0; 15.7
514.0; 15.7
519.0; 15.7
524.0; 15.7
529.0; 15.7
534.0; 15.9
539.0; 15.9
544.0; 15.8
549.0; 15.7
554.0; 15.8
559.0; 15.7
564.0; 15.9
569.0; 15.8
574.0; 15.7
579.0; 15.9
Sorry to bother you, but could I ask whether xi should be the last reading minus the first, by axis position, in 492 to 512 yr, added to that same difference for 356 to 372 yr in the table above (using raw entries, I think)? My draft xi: -2.6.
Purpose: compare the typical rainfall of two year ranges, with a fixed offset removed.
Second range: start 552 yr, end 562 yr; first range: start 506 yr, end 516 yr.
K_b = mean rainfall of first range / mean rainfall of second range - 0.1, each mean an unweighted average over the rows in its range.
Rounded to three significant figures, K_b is 0.897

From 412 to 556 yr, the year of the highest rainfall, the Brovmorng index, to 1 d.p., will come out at 434.0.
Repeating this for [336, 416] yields 364.0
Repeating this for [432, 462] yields 434.0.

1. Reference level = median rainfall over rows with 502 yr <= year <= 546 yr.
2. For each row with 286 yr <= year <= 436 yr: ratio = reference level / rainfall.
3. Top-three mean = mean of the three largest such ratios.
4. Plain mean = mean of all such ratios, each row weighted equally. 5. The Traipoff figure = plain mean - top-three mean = -0.026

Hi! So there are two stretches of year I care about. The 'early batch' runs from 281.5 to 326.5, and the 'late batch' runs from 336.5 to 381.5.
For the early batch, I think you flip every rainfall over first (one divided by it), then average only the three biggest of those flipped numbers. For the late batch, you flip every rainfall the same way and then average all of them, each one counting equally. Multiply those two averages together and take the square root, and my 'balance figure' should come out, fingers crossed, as 0.0612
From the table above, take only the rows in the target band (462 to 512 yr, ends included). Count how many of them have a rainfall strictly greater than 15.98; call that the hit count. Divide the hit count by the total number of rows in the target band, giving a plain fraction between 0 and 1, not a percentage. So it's 0.30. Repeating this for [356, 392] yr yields 1.00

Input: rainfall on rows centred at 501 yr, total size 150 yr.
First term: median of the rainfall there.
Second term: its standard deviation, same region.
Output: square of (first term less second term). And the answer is 244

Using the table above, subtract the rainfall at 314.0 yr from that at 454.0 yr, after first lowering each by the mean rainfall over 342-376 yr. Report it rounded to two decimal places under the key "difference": -0.40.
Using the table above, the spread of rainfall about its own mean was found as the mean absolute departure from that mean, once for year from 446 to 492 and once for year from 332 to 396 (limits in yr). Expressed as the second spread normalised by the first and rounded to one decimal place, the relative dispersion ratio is 7.0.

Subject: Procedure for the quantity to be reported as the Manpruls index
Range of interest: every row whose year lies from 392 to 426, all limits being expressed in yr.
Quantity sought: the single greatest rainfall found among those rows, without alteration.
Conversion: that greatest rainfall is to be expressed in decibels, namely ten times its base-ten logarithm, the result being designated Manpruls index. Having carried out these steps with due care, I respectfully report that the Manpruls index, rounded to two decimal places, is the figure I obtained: 12.10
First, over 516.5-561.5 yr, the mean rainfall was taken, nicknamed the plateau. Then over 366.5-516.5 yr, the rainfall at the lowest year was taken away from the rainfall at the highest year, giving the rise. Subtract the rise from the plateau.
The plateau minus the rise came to 16.3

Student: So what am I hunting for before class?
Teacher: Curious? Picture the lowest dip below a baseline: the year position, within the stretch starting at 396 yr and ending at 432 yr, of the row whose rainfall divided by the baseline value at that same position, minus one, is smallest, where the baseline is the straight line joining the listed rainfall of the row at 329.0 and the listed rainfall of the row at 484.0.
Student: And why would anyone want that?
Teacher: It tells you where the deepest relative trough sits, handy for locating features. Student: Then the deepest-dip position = 404.0 yr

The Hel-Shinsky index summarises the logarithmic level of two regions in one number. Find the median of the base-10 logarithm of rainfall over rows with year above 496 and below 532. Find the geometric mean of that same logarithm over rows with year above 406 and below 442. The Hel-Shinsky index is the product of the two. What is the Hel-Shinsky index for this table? 1.45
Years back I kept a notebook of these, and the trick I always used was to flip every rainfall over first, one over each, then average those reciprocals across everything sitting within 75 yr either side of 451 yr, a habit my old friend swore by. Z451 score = 0.0625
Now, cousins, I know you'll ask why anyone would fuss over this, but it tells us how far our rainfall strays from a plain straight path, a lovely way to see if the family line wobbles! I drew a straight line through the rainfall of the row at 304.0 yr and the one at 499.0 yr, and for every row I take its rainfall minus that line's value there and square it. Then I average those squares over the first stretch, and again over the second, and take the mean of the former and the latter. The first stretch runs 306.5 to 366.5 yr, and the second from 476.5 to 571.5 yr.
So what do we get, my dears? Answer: 0.6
